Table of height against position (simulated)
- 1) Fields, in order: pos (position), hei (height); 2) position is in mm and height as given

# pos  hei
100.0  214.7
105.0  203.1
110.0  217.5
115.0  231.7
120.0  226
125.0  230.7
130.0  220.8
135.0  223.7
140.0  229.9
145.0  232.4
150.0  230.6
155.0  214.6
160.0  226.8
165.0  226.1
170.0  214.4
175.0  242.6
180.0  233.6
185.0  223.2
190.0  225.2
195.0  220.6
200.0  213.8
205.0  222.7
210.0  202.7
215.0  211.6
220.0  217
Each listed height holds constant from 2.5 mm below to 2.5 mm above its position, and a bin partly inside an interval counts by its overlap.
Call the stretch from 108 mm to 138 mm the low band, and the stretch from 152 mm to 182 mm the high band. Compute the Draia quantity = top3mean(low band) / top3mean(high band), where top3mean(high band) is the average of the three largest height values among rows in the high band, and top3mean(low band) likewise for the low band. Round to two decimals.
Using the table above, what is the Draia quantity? 0.98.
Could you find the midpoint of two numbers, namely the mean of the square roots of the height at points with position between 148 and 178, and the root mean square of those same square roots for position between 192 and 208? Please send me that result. 14.9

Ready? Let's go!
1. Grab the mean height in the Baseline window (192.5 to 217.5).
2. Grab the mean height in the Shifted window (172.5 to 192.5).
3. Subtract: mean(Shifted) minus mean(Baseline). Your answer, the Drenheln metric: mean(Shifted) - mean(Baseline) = 17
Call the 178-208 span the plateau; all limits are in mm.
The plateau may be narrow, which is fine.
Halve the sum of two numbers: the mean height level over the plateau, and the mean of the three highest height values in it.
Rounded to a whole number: 225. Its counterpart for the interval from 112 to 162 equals 229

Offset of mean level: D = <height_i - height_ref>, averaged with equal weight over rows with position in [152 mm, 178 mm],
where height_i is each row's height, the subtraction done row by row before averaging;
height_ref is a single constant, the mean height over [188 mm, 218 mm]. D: 9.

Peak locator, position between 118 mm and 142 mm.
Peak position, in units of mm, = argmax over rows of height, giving 125.0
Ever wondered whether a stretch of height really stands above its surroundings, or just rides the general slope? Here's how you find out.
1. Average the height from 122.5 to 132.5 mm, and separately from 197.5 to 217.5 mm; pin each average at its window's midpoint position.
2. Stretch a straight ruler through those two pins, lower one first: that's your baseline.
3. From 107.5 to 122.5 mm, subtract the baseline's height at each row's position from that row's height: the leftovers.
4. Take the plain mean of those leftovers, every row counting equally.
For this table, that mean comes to -2.7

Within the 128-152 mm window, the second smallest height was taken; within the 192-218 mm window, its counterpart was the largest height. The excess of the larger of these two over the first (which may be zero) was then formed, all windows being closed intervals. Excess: 0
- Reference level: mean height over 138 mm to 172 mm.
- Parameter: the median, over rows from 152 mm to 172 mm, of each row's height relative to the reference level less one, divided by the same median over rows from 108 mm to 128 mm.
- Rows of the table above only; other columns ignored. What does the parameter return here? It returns -1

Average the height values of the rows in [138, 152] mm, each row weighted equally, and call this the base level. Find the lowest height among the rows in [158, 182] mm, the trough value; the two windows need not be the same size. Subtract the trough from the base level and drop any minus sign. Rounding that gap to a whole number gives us 17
